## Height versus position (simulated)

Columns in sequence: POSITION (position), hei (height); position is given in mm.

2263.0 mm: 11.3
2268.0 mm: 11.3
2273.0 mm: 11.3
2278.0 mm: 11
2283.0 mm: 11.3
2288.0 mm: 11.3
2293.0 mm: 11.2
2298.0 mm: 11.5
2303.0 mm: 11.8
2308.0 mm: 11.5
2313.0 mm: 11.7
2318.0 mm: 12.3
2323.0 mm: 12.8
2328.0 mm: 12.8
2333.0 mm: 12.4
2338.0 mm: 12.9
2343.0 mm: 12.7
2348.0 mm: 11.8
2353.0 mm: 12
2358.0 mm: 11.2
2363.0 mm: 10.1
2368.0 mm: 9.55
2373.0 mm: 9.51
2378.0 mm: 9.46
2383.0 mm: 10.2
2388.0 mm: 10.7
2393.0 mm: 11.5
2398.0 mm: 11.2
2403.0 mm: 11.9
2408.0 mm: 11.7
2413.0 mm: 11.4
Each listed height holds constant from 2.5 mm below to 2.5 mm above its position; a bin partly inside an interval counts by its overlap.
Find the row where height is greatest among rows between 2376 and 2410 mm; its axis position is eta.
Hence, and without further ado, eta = 2403.0 mm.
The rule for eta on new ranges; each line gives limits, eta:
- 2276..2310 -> 2303.0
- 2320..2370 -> 2338.0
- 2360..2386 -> 2383.0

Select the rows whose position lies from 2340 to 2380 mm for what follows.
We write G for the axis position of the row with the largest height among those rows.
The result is 2343.0 mm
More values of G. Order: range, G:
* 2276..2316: 2303.0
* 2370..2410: 2403.0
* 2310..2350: 2338.0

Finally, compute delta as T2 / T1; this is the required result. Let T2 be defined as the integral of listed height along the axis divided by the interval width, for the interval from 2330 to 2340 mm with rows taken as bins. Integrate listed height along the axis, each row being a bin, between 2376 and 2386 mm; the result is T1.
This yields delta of 0.128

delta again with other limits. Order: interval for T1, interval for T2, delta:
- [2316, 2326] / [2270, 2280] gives 0.089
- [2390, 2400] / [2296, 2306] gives 0.103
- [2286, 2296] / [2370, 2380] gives 0.084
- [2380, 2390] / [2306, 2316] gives 0.112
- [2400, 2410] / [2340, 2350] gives 0.105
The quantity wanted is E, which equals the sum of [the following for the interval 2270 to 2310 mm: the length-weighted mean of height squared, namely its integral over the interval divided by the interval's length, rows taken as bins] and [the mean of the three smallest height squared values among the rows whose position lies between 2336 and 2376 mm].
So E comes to 224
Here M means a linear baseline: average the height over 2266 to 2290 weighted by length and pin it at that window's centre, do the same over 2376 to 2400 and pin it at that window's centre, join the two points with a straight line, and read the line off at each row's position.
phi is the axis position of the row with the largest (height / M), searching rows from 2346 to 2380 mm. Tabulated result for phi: 2353.0 mm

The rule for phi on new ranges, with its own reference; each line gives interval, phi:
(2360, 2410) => 2403.0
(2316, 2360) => 2338.0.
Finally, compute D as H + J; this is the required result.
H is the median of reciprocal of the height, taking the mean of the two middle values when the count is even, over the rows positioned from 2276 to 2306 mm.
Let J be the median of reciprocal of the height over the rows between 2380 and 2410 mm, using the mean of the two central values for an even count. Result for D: 0.177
